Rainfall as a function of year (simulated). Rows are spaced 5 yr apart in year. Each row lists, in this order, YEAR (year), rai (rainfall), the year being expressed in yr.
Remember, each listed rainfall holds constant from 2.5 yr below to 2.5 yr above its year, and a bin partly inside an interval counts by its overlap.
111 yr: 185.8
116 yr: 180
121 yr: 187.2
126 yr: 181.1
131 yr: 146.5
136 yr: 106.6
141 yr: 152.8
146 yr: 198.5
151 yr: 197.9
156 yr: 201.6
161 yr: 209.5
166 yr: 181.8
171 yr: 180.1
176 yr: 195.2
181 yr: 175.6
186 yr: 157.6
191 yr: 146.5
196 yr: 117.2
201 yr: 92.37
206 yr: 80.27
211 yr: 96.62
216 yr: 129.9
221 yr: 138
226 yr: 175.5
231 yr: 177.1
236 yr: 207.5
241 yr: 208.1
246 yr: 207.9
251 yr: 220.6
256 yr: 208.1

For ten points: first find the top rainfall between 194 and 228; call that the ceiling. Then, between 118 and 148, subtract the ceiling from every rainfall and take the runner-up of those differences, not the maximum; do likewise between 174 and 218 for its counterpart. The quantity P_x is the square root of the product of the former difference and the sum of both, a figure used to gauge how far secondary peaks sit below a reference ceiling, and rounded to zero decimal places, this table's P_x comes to 12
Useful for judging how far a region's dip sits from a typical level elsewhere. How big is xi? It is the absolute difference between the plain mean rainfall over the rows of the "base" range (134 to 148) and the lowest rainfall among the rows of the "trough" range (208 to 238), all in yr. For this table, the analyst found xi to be 56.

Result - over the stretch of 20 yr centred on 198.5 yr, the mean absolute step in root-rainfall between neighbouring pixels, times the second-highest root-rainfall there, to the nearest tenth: 11.3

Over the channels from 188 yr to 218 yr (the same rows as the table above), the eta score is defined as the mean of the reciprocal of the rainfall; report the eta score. 0.0094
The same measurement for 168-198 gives 0.0063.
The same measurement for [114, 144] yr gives 0.0065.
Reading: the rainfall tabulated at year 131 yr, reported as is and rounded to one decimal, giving 146.5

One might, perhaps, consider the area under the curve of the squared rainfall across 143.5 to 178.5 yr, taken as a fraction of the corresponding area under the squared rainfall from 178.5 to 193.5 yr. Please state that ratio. 3.5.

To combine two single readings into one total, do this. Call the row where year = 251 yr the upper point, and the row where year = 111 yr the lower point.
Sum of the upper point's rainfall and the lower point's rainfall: 406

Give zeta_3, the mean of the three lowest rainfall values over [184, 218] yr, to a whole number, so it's 90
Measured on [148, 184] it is 179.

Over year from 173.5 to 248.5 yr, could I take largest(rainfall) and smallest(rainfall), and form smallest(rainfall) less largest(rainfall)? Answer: -128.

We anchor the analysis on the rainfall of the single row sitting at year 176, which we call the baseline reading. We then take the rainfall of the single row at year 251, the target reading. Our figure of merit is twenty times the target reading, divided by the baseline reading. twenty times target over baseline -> 23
